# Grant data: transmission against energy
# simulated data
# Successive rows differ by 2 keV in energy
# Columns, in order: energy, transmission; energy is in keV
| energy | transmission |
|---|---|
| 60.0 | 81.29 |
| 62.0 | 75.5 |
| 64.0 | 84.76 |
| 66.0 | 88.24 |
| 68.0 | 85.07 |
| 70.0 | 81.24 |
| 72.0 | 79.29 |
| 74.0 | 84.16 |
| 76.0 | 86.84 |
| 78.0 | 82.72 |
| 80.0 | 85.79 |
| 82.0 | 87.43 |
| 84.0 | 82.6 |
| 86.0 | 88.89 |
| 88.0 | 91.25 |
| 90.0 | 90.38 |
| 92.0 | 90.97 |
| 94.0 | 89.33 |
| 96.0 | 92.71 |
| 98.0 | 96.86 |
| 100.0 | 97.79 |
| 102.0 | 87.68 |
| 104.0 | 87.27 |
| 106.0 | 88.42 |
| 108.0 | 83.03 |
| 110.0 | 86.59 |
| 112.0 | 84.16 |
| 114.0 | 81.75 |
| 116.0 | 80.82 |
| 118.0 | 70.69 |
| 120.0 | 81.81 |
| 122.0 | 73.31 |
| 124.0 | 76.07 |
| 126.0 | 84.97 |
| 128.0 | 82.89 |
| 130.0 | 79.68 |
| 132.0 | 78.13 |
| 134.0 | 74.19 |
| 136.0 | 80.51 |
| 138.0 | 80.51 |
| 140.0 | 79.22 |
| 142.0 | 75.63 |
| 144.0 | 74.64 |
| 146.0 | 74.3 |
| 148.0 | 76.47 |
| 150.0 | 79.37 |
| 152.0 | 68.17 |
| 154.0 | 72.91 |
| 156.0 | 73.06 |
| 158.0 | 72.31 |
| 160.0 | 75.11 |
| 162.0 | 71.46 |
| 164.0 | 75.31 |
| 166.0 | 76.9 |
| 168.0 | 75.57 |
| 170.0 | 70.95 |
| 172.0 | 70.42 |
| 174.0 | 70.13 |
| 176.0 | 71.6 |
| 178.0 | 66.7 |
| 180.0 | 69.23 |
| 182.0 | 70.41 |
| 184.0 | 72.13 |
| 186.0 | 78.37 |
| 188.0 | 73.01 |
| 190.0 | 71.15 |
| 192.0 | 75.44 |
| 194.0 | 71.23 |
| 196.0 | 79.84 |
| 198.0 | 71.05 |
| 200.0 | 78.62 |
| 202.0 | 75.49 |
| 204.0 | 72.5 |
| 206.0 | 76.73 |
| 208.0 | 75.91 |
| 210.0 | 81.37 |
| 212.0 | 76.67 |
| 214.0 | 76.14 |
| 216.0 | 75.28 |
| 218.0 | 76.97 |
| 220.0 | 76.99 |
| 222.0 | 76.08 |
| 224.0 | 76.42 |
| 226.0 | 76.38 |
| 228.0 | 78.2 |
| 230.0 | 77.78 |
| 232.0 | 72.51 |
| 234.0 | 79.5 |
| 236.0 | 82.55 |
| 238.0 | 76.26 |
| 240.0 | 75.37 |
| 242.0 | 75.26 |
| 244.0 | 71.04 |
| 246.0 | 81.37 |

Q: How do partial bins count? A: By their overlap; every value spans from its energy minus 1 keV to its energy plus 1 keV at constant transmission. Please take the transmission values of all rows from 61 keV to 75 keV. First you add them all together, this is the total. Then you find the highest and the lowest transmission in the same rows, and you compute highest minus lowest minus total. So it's -566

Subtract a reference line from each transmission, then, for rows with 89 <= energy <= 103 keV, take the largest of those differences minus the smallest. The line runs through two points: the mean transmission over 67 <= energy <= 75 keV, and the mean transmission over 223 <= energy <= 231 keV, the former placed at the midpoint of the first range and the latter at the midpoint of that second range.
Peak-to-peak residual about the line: 10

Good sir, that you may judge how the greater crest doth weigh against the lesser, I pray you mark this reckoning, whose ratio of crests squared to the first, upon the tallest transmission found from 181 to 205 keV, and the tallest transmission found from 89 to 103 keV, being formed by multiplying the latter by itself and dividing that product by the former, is 120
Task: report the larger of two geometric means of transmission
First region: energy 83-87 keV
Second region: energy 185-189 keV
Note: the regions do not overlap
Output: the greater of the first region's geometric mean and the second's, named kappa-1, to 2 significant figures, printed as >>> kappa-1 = 86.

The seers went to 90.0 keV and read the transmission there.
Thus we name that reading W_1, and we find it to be 90.38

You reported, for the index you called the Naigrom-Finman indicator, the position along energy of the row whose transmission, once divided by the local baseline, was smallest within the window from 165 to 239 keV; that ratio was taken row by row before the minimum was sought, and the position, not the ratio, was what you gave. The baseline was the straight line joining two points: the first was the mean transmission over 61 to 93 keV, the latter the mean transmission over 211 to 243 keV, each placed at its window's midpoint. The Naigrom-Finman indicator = 178.0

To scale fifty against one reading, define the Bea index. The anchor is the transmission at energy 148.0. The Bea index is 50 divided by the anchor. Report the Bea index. 0.654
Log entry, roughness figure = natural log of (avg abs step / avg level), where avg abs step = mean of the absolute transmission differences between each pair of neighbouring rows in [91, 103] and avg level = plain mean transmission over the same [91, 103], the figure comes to -3.1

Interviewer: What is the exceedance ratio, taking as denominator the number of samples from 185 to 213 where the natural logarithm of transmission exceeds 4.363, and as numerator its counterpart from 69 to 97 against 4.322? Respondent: 4.7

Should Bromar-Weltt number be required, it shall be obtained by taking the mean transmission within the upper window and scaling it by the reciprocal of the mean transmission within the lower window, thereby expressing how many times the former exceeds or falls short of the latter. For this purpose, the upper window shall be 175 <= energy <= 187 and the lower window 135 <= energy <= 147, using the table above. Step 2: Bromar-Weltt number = 0.922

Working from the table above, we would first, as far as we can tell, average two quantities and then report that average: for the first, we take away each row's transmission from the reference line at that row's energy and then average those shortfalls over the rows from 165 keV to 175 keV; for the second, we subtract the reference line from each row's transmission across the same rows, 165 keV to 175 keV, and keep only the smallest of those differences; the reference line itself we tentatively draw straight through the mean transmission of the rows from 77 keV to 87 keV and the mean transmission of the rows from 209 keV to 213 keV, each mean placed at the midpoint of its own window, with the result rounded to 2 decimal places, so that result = -1.23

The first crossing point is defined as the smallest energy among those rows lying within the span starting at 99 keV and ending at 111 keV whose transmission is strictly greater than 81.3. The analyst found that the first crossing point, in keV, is 100.0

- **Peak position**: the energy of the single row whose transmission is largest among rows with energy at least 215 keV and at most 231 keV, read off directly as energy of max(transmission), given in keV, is 228.0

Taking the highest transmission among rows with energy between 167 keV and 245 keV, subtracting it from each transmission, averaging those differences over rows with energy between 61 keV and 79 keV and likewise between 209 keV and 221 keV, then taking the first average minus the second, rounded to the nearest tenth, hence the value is 5.9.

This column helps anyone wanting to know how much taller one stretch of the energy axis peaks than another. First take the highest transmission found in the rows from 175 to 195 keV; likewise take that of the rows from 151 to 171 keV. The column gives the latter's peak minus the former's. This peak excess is -1.5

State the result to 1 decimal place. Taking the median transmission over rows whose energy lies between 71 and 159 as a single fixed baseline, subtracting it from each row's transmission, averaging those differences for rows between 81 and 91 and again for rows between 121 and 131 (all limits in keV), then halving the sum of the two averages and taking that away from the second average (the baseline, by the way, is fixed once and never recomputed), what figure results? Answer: -4.4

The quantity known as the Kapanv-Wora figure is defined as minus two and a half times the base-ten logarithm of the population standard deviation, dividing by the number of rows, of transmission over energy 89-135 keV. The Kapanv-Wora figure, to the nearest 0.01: -2.11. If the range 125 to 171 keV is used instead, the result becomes -1.49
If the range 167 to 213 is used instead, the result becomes -1.42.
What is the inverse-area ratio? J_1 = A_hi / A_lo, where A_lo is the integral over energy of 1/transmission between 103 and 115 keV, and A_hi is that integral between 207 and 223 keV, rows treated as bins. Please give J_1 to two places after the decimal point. 1.48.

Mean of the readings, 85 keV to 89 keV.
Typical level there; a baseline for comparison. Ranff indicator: 90.1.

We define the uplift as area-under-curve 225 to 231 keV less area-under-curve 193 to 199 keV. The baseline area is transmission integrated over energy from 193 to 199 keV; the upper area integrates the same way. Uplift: 20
